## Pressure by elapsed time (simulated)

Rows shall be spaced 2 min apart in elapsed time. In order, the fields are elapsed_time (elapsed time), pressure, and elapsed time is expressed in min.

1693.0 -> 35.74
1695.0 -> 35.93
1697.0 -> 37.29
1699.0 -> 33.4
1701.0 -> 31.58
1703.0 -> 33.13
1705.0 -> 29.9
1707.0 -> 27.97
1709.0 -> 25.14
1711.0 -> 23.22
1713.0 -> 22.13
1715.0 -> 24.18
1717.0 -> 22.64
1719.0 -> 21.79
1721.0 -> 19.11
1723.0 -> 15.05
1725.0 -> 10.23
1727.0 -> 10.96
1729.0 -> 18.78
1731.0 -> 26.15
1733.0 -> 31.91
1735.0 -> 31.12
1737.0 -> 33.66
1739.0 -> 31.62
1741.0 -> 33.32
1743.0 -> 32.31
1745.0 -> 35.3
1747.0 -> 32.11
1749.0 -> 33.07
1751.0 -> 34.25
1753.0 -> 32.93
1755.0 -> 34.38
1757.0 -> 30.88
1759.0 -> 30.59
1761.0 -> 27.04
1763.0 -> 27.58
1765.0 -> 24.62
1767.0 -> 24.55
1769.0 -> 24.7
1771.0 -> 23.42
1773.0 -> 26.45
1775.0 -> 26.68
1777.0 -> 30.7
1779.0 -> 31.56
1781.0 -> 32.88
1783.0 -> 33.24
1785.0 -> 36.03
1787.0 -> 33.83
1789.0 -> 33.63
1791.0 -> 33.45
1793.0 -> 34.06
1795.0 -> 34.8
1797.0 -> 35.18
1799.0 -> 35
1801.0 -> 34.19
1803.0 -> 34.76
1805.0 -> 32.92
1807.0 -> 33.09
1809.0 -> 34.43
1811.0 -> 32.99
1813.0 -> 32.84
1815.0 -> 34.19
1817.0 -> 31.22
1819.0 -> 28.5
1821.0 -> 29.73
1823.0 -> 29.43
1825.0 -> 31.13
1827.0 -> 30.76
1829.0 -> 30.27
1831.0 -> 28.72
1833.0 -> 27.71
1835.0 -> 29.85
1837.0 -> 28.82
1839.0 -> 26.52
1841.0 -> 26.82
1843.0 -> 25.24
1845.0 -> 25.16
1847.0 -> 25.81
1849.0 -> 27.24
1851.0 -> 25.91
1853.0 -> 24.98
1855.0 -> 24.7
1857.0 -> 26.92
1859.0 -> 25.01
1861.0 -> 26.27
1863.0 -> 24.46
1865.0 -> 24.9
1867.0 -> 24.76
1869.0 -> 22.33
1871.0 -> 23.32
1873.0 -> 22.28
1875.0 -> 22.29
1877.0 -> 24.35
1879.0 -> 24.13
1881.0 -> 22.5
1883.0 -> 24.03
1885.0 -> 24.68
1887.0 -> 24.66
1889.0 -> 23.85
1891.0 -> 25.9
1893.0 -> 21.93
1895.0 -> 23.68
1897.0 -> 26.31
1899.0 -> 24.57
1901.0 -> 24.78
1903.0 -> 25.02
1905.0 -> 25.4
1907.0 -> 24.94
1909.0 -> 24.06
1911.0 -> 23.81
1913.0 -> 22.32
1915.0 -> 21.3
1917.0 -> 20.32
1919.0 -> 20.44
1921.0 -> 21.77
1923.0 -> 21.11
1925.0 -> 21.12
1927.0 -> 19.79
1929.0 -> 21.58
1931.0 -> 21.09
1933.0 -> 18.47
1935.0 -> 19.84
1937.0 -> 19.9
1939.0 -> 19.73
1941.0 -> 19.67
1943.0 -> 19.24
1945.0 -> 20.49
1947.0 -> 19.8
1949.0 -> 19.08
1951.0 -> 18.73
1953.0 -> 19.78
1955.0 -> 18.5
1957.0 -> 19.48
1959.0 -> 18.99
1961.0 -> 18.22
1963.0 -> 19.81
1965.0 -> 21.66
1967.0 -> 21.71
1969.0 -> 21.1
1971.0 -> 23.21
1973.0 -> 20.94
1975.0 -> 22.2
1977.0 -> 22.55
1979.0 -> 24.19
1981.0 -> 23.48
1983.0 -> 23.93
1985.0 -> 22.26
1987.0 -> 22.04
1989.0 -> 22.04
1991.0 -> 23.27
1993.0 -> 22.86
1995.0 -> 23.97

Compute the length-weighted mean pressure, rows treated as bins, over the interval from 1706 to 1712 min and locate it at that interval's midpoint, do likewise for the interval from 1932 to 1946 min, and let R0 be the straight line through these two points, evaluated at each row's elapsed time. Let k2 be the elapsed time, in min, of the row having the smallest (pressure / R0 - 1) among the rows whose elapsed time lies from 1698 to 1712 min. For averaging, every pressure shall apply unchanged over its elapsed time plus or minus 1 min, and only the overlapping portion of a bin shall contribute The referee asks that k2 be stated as 1711.0 min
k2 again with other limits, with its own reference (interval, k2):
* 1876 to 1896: 1893.0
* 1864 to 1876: 1869.0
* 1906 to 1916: 1915.0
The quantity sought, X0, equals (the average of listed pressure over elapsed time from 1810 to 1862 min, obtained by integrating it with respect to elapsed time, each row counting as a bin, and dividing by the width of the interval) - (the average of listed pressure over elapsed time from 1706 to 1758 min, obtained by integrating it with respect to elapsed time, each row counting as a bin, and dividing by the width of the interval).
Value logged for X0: 2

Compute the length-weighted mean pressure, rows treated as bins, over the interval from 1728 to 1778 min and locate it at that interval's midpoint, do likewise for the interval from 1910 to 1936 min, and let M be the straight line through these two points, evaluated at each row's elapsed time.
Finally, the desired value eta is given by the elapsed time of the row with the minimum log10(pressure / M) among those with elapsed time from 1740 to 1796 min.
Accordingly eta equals 1771.0 min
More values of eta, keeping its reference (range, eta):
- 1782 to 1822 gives 1819.0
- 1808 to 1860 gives 1843.0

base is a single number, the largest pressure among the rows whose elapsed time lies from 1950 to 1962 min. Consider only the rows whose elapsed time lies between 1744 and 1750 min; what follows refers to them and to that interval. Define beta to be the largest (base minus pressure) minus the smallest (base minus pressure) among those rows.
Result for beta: 3.2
